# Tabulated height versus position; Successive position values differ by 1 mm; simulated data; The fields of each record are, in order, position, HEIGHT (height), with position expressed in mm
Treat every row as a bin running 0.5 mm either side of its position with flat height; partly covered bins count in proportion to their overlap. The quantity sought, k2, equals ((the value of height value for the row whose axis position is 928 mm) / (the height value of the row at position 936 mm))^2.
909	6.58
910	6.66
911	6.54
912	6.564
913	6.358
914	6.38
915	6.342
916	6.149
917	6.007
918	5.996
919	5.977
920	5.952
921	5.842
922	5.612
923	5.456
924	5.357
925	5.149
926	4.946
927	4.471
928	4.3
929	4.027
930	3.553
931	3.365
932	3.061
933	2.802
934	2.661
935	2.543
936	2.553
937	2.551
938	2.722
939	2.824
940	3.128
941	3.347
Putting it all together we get 2.84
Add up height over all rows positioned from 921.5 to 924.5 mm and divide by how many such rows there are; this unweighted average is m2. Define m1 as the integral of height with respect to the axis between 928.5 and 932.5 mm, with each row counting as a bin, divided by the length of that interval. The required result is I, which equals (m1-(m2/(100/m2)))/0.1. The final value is 32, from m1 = 3.50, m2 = 5.5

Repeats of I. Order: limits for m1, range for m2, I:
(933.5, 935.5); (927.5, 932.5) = 25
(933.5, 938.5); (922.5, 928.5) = 24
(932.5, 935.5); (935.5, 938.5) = 26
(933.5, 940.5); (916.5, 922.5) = 24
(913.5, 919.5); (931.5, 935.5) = 61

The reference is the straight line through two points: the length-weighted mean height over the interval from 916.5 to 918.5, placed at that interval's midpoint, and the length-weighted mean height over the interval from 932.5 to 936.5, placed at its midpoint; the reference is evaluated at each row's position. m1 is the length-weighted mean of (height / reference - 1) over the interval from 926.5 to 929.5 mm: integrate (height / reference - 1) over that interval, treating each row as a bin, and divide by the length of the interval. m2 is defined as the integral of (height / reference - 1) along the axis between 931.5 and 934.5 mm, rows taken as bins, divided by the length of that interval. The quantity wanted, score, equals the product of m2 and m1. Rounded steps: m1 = 0.09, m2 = -0.03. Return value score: -0.003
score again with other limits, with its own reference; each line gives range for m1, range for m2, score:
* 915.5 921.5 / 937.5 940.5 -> 0.023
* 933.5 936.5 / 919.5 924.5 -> 0.002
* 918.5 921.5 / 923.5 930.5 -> 0.007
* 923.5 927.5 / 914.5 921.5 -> 0.003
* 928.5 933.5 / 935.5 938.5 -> 0.001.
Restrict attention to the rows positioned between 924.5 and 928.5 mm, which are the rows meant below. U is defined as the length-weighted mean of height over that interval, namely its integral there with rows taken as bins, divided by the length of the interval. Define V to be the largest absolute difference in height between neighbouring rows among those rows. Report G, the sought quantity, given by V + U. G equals 5.2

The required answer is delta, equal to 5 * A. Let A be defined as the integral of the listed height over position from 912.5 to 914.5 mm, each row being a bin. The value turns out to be 64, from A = 13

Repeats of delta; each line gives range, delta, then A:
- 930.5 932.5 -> 32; 6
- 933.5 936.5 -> 39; 8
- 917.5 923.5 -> 174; 35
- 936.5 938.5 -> 26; 5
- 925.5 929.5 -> 89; 18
